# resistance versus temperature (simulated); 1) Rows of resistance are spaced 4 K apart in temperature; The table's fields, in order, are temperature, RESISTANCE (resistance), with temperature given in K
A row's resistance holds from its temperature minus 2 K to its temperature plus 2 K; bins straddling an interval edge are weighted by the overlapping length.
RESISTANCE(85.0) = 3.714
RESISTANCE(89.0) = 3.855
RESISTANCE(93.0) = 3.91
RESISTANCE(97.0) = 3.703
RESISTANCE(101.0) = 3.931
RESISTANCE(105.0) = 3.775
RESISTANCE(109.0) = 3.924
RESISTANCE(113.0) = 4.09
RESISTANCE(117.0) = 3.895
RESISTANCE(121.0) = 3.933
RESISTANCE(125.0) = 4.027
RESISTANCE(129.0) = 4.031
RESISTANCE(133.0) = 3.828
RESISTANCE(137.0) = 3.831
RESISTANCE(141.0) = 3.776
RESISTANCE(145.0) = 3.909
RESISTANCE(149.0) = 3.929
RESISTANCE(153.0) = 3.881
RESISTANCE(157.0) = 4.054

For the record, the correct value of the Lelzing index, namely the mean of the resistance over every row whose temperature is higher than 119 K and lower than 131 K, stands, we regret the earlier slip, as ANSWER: 4.00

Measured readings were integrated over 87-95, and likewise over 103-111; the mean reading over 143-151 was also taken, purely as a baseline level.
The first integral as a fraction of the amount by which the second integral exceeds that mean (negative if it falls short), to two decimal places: 1.16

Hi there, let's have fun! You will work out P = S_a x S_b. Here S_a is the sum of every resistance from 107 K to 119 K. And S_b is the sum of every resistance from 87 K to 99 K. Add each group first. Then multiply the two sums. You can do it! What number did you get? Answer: 137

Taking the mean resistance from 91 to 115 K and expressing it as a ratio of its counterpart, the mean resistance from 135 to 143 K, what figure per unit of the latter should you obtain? 1.02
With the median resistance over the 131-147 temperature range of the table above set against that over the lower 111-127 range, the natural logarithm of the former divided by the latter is -0.04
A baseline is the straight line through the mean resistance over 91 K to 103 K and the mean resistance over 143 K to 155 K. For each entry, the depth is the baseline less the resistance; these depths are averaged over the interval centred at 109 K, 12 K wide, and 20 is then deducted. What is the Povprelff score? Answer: -20.07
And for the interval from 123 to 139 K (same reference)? -20.04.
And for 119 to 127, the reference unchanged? -20.10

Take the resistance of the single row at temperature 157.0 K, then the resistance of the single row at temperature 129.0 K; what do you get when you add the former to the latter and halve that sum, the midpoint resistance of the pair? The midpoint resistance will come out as 4.04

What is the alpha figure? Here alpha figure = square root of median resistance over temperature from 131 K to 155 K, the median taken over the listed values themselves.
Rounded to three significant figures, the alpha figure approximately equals 1.96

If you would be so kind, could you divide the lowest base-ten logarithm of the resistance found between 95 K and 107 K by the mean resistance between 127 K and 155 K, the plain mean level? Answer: 0.146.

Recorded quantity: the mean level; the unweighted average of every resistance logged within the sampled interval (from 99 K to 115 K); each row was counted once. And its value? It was 3.93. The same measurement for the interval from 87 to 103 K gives 3.85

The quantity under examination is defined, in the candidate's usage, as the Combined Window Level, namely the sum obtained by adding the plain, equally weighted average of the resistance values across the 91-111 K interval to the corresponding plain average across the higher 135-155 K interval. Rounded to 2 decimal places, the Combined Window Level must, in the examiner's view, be 7.71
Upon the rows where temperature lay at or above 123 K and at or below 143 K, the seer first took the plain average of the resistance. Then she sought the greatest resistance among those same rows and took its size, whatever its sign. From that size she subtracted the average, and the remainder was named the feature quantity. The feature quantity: 0.13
